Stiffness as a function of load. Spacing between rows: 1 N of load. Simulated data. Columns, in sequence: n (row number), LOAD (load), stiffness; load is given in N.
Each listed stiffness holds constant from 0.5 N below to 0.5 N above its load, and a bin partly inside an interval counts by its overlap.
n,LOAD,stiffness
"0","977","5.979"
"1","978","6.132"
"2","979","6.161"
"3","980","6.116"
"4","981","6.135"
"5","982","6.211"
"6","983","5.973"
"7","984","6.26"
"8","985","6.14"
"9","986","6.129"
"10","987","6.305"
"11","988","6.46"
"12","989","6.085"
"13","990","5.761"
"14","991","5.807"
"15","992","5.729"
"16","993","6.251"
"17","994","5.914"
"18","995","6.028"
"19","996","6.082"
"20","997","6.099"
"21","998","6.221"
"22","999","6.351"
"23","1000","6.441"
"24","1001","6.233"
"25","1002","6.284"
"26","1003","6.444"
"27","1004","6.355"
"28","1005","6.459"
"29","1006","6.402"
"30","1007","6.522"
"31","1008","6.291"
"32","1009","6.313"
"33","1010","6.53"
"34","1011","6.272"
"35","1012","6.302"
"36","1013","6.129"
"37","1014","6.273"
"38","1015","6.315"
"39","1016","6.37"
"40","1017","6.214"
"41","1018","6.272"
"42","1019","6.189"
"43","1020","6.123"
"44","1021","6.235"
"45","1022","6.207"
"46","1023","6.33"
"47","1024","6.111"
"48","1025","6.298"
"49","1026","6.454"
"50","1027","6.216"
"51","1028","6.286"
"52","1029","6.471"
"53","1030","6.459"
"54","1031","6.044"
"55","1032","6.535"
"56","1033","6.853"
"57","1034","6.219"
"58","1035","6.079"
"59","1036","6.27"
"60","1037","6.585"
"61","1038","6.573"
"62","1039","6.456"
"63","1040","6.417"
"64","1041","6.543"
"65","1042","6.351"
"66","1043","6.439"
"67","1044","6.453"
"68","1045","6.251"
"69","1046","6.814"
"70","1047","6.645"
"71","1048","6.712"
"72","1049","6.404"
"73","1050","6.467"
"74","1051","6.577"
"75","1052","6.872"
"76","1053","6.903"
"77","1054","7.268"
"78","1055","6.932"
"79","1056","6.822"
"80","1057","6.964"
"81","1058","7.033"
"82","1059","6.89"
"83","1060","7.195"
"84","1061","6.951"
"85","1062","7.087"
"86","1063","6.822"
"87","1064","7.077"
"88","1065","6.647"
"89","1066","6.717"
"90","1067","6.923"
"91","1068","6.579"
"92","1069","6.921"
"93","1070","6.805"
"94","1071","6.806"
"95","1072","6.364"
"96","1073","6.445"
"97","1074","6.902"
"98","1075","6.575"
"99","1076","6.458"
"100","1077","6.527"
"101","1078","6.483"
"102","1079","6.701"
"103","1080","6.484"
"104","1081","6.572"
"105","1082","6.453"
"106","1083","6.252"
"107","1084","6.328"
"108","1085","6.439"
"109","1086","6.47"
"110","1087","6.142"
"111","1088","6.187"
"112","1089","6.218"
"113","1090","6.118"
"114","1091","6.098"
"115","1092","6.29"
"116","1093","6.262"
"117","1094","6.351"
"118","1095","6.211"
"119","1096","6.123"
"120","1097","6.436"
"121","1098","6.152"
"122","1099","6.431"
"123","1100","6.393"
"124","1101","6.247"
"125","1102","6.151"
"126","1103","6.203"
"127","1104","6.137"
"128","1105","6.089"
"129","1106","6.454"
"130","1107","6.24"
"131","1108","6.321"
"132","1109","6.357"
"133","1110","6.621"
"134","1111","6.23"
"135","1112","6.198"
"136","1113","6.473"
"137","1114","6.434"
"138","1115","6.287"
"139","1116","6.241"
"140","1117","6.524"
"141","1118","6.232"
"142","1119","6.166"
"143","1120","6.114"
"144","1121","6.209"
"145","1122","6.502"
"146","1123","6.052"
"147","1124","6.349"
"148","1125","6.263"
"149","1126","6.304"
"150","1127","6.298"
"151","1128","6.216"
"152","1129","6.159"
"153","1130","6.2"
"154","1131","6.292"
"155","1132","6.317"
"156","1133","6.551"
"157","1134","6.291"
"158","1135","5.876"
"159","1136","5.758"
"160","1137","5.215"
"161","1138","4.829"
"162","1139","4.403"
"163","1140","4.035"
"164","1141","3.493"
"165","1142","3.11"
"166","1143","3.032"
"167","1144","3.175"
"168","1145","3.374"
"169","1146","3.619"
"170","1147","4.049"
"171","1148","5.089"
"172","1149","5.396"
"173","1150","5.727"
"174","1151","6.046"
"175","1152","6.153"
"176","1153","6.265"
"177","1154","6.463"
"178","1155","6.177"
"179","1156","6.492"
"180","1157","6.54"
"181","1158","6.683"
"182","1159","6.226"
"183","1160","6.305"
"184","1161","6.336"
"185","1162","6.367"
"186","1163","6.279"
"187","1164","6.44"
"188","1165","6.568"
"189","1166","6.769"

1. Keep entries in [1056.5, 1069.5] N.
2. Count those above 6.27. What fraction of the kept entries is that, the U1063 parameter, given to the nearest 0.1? 1.0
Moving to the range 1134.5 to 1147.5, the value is 0.0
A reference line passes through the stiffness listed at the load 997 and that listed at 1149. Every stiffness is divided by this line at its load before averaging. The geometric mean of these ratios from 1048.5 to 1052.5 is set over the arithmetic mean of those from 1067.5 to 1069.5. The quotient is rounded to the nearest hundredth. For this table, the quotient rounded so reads 0.96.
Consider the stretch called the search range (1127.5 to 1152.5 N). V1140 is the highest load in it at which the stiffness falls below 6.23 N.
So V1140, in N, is 1152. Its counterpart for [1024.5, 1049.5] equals 1035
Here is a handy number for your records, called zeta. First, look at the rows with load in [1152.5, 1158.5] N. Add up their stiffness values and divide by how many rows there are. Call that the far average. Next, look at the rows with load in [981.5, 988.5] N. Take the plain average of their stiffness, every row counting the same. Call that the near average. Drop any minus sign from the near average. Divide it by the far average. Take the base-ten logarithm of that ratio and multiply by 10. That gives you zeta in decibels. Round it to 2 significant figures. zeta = -0.15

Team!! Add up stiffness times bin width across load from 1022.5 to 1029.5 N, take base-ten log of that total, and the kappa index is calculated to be 1.6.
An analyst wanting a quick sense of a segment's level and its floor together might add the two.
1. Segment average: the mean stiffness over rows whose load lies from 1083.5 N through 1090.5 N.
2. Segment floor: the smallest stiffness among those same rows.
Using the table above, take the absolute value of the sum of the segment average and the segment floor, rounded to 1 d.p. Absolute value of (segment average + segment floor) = 12.4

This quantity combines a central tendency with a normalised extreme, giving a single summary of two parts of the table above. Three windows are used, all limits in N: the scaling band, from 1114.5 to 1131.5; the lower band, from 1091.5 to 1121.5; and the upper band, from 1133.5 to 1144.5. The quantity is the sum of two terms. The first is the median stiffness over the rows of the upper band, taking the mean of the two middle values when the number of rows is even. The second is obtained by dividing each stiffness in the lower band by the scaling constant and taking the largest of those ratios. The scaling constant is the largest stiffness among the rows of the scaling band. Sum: 5.4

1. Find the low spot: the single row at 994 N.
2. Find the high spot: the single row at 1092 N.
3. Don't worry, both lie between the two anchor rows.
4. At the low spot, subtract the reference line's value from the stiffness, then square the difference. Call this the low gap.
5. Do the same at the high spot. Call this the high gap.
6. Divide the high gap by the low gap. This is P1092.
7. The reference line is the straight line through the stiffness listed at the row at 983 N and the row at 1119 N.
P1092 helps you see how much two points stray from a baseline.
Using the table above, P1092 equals 4.7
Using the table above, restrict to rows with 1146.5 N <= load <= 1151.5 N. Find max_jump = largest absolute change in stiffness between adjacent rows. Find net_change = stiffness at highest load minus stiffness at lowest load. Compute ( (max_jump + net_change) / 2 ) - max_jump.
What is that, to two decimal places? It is 0.48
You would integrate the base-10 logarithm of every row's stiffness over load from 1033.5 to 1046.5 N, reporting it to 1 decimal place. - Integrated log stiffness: 10.5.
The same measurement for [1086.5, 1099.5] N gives 10.3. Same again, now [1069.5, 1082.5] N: 10.6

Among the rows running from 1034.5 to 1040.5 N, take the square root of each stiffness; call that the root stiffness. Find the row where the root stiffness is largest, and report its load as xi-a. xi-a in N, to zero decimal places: 1037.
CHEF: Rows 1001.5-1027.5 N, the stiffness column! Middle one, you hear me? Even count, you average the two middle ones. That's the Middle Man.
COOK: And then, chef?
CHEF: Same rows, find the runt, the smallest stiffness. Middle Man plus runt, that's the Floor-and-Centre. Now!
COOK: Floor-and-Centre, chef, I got 12.4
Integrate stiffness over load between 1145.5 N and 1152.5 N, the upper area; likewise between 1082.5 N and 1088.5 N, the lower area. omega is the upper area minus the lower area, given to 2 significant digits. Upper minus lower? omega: -1.7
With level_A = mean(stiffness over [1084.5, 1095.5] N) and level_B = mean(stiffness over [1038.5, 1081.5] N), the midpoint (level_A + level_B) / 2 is 6.48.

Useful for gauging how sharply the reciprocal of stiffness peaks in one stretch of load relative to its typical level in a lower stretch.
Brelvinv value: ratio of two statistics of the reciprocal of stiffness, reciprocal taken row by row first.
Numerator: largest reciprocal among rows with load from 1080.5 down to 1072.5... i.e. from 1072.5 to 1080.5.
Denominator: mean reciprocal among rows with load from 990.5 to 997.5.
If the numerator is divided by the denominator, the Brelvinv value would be 0.93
